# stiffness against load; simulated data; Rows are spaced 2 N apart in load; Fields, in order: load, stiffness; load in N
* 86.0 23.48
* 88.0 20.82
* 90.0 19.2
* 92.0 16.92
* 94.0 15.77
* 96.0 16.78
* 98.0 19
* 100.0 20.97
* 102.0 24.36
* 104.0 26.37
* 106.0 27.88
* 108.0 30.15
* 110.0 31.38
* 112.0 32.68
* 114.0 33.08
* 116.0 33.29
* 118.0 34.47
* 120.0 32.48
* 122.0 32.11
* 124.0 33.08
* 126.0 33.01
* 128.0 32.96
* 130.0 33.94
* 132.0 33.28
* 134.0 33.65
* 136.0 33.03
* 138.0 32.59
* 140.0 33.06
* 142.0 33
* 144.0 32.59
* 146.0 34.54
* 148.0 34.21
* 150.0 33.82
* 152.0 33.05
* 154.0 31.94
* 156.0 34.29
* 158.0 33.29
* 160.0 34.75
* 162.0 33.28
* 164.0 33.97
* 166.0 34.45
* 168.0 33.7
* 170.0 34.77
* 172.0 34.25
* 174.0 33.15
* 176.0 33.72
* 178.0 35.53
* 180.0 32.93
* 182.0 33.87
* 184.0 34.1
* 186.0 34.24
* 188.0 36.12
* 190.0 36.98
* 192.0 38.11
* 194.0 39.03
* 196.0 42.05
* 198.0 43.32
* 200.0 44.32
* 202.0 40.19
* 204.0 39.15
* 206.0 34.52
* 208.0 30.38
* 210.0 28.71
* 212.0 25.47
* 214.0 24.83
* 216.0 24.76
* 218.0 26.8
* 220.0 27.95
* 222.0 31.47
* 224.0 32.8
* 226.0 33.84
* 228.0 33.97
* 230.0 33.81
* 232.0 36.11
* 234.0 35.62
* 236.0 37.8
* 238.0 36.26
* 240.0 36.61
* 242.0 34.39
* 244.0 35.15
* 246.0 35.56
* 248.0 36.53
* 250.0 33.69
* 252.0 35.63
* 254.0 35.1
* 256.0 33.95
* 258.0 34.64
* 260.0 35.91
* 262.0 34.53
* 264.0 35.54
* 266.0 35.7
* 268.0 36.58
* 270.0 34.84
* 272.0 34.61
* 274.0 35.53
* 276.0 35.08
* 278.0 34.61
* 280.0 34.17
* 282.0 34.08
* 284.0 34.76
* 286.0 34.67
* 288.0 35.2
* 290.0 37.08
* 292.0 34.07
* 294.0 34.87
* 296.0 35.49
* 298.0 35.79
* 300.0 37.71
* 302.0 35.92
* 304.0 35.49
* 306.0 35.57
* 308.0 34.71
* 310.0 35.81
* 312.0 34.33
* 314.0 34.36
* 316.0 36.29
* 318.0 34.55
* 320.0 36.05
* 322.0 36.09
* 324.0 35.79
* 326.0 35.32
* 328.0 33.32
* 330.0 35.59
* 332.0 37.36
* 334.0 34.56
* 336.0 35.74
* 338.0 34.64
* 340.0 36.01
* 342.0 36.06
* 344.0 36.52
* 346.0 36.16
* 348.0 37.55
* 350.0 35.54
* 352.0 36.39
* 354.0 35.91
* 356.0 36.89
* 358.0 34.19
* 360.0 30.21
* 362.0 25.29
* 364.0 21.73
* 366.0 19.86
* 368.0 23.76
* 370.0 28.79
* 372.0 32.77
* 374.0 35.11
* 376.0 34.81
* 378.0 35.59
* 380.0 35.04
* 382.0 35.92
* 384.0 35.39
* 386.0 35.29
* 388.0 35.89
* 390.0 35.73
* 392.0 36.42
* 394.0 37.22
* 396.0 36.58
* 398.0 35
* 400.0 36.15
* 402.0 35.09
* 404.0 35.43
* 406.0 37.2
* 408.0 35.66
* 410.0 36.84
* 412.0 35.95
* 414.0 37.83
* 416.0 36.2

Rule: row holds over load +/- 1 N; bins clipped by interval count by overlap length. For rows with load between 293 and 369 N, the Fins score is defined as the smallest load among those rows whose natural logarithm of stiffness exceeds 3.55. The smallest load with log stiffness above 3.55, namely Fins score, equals 294.0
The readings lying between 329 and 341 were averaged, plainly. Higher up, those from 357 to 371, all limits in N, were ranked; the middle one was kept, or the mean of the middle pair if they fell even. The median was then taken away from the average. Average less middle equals 10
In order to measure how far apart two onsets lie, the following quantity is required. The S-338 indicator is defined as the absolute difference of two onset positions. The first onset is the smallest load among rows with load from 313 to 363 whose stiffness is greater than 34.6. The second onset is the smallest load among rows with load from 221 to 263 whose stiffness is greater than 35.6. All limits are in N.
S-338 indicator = 84 N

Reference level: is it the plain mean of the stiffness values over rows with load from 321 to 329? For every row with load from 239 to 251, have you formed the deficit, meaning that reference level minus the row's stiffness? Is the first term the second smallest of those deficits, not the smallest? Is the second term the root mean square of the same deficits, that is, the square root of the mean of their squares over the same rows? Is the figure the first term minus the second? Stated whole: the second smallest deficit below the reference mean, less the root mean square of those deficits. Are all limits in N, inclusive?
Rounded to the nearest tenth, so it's -2.5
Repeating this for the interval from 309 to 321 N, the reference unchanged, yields -1.8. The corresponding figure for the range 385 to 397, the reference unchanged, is -2.7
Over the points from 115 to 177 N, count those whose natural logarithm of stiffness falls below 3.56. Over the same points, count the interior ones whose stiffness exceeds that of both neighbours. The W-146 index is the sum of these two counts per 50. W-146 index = 0.82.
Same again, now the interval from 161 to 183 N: 0.26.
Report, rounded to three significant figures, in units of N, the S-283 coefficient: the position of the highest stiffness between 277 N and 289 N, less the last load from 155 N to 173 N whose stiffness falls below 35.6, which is 116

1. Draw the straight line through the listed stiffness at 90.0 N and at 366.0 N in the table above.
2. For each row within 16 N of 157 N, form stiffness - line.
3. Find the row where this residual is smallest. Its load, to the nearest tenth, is 154.0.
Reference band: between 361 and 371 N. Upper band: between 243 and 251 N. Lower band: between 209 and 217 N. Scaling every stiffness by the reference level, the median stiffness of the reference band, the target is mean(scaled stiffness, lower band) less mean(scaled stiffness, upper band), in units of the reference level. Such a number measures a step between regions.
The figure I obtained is -0.39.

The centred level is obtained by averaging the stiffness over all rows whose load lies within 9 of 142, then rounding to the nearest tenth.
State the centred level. 33.4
